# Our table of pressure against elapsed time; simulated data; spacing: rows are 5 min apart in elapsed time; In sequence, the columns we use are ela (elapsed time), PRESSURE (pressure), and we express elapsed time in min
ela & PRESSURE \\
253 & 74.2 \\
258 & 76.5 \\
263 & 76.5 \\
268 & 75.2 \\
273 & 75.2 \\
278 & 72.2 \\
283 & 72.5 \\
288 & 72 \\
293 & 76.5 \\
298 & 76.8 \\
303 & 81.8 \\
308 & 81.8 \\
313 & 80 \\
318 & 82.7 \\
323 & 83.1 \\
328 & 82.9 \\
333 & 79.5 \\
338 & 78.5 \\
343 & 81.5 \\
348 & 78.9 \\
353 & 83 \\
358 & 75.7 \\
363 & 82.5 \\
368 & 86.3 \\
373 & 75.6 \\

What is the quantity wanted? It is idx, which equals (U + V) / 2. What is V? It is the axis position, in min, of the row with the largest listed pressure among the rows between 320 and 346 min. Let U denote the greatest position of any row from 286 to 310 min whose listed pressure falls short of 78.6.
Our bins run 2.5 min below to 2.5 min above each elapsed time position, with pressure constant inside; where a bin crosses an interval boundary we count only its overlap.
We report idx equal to 310.5 min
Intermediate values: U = 298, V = 323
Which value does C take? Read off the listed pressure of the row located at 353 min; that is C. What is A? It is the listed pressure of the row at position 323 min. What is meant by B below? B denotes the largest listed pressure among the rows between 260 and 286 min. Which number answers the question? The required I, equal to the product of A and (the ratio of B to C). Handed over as 77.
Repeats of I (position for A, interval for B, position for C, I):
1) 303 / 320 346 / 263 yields 89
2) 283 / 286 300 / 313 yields 70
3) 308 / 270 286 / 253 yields 83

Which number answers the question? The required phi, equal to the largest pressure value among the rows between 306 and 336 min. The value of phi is 83.1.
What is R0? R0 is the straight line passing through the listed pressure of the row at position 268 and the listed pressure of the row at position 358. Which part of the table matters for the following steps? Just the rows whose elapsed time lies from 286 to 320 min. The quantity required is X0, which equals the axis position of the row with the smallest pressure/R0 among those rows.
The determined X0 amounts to 288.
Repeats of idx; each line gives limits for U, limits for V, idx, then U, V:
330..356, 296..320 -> 328.0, 338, 318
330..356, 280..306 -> 320.5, 338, 303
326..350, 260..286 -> 300.5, 338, 263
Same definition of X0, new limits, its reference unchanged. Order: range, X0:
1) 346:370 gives 358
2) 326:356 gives 338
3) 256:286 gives 278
